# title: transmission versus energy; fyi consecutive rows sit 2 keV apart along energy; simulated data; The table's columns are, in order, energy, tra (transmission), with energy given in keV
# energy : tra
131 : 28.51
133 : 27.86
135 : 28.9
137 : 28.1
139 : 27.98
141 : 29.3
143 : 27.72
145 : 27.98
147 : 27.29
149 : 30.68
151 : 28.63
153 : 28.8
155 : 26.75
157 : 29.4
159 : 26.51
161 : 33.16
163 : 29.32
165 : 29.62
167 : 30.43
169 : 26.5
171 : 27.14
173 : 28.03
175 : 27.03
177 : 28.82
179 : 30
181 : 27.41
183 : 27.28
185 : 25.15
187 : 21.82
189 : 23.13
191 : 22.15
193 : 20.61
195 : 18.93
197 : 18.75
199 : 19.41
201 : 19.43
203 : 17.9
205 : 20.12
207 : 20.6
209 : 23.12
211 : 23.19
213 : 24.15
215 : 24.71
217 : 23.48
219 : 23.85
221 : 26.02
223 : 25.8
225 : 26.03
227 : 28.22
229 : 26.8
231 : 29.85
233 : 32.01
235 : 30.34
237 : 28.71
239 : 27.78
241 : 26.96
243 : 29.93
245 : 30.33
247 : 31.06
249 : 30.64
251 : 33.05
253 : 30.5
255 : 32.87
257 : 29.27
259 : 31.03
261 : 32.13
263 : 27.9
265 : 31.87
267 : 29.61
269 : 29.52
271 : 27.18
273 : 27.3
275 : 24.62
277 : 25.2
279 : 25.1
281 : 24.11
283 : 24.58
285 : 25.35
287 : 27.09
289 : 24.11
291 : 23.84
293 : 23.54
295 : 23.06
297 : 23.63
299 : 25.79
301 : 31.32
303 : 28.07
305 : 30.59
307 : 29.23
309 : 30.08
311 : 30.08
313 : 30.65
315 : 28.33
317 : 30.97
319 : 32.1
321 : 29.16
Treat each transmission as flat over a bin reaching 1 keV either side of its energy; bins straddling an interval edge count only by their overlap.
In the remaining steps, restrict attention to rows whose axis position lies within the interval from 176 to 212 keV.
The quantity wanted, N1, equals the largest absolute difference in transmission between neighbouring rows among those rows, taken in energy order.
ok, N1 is 3.3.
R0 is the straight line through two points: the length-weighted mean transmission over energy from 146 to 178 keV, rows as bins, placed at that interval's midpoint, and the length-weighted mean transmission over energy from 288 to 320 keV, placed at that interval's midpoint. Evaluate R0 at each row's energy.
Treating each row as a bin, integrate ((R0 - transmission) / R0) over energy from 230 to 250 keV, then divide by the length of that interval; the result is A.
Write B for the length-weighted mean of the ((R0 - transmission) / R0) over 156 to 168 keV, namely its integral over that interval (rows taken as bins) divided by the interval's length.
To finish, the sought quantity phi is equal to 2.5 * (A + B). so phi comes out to -0.2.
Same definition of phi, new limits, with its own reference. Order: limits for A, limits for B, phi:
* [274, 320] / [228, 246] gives 0.0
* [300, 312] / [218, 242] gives -0.1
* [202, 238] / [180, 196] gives 0.7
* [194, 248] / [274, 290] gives 0.5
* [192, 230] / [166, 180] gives 0.5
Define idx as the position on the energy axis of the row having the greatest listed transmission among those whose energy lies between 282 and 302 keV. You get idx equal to 301 keV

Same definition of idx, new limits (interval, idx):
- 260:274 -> 261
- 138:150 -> 149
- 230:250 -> 233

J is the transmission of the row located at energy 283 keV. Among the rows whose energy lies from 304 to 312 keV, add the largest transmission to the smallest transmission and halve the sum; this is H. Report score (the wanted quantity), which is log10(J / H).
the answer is -0.09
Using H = 30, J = 24.58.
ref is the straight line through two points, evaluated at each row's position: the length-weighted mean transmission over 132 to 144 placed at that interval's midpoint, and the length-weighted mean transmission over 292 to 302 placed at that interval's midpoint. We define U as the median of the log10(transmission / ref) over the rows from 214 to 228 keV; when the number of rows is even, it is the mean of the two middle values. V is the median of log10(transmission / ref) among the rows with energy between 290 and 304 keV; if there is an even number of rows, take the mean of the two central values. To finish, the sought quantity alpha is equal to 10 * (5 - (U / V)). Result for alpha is 45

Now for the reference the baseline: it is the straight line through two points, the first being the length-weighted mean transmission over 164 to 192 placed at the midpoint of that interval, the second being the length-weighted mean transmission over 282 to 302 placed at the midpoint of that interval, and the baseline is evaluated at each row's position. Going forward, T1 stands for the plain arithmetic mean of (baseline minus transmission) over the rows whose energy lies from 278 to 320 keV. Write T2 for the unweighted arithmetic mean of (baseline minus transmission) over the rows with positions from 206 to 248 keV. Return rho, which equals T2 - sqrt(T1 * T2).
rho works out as -1.9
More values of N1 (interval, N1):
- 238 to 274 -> 4.2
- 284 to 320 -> 5.5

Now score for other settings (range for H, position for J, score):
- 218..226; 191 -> -0.05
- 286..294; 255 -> 0.11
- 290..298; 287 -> 0.06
